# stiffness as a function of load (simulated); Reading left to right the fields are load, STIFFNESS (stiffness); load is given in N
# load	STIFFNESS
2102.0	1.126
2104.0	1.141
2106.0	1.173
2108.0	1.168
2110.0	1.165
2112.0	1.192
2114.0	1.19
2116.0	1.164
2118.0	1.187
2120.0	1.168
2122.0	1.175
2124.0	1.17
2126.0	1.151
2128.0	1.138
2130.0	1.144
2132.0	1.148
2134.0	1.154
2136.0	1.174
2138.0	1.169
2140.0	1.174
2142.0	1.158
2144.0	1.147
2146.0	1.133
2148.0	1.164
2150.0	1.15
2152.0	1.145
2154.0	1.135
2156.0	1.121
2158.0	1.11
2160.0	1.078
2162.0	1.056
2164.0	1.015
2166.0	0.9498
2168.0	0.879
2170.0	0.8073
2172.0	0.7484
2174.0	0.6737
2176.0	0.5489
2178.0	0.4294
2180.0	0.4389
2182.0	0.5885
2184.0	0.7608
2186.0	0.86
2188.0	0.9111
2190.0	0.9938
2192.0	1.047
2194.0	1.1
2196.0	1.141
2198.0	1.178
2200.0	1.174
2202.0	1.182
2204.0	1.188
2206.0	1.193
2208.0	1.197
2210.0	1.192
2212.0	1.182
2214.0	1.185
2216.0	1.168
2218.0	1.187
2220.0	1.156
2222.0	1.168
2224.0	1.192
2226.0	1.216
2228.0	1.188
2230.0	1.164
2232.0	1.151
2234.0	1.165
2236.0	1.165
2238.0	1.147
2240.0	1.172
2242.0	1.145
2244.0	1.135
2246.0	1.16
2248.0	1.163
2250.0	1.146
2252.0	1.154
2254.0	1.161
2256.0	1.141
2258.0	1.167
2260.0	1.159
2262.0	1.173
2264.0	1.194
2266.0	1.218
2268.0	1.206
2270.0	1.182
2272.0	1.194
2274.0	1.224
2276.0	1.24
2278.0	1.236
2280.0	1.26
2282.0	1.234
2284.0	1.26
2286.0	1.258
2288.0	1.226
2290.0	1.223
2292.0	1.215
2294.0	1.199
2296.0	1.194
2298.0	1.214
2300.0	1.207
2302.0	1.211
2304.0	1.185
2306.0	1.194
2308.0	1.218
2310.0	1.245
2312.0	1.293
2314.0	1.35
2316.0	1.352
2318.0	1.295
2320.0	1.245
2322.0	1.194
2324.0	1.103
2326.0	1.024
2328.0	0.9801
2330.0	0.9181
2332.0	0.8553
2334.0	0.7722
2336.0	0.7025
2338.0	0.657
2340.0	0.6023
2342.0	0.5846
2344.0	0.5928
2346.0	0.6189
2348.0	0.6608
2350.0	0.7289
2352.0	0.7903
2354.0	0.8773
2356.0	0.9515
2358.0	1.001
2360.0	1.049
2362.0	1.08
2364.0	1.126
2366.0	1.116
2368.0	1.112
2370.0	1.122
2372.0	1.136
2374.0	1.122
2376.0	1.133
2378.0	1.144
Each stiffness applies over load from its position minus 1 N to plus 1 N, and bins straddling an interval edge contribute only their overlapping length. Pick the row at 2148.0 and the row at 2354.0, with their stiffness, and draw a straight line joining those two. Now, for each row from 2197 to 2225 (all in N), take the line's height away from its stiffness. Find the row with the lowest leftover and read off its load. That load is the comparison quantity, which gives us 2200.0 N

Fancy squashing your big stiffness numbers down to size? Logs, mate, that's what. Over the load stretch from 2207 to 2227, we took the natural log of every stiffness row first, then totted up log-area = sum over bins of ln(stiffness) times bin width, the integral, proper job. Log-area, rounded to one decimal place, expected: 3.4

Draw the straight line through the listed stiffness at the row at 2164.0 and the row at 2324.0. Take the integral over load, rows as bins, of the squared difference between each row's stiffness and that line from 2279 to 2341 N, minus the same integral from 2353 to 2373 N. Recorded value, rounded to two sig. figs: 2.6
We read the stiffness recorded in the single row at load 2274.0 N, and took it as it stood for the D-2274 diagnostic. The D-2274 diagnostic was 1.224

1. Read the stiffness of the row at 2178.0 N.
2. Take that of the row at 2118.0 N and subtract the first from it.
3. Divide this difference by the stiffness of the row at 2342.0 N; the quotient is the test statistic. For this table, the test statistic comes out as 1.30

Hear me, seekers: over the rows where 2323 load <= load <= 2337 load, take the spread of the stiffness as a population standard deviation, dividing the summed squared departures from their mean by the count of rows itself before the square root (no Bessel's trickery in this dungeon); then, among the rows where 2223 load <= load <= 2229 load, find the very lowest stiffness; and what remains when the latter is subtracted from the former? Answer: -1.06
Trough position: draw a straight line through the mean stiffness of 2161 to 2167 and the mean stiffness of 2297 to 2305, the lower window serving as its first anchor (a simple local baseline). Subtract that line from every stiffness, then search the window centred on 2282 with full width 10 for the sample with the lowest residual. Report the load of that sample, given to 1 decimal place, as 2282.0 N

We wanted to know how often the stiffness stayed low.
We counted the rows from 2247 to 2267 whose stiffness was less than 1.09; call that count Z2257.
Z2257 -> 0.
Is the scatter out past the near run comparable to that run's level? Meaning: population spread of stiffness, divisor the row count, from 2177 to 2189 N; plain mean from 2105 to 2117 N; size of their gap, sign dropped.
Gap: 0.98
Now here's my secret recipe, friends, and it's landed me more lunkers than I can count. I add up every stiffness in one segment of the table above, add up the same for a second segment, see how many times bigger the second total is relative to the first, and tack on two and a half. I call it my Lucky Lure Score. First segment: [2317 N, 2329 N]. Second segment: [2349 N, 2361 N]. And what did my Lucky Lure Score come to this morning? 3.3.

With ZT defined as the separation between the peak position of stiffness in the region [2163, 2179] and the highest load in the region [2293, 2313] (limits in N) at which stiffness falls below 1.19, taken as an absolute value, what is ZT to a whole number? 140 N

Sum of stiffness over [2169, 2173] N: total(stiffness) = 1.56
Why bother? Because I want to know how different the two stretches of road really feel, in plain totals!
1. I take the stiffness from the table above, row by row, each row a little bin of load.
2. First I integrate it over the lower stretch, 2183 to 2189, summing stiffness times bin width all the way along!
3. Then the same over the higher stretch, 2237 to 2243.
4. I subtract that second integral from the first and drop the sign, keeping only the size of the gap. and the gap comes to 1.86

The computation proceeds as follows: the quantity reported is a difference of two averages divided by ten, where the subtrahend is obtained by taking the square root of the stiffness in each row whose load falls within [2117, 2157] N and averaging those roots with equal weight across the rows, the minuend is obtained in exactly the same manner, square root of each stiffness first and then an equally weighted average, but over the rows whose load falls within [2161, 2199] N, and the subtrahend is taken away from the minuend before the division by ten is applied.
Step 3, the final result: -0.016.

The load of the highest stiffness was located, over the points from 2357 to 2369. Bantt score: 2364.0 N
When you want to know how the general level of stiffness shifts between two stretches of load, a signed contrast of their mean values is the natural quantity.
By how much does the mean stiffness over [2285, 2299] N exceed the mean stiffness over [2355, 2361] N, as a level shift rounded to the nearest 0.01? 0.22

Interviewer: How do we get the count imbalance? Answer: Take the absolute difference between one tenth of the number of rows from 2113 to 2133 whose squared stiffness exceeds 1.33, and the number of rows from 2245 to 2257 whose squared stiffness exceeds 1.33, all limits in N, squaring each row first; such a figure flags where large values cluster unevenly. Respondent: 3.4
